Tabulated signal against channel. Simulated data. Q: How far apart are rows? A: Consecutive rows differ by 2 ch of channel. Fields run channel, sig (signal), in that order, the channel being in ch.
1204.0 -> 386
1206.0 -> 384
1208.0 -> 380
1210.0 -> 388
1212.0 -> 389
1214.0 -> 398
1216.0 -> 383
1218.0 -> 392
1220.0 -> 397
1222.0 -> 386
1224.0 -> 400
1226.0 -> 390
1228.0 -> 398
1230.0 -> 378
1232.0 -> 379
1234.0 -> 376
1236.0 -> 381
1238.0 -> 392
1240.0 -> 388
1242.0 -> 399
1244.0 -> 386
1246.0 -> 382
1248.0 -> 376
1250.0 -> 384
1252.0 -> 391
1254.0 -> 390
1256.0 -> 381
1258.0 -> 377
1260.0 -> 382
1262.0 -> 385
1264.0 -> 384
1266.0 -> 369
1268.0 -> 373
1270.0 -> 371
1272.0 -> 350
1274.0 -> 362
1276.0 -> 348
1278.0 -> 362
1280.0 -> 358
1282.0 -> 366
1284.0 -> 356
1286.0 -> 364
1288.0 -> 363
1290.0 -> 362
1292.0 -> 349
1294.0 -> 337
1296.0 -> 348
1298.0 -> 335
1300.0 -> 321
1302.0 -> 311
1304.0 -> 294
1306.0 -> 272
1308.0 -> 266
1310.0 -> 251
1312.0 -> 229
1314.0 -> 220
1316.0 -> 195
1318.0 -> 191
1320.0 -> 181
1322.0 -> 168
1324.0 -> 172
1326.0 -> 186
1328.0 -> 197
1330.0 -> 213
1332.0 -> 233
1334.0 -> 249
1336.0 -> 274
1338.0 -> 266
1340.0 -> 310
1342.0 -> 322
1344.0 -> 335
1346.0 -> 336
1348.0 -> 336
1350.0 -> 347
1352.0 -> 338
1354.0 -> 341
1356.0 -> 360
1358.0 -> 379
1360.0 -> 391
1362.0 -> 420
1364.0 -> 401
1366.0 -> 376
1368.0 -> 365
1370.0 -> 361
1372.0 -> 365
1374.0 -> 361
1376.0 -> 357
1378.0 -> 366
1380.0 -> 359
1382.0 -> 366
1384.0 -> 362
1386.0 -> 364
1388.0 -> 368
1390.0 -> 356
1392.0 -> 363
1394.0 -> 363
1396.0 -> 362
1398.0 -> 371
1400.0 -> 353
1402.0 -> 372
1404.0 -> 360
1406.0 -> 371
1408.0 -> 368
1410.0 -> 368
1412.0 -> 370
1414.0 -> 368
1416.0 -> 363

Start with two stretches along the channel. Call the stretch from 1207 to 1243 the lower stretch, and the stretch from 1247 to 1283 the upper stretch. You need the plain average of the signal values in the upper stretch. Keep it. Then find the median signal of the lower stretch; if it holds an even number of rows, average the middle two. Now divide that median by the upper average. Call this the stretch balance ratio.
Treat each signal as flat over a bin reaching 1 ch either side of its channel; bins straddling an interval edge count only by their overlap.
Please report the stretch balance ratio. 1.04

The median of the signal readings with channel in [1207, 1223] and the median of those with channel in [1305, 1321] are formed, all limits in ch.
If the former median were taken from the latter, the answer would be -164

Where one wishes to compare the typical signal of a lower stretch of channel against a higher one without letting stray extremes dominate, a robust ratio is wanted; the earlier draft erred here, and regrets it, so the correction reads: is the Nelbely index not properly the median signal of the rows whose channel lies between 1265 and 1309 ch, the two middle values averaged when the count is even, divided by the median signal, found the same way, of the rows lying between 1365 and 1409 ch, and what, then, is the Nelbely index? 1.0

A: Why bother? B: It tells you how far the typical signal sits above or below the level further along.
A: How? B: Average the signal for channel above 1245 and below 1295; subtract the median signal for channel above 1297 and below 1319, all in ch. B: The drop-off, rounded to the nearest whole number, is 103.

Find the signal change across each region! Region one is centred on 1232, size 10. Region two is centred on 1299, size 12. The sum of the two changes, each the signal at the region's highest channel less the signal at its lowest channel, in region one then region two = -60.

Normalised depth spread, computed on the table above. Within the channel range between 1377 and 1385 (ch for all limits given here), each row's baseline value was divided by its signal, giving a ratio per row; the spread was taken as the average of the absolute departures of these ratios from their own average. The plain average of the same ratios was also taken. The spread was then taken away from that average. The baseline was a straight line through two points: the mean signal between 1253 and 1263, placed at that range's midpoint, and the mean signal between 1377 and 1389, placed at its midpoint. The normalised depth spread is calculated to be 1.00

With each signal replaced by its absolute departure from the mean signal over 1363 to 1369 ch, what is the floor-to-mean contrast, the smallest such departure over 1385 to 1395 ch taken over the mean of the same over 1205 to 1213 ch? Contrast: 2.6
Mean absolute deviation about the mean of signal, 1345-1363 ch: 24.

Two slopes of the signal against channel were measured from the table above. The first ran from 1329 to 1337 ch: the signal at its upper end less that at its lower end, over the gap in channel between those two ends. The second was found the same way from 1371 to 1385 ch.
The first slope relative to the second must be -41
